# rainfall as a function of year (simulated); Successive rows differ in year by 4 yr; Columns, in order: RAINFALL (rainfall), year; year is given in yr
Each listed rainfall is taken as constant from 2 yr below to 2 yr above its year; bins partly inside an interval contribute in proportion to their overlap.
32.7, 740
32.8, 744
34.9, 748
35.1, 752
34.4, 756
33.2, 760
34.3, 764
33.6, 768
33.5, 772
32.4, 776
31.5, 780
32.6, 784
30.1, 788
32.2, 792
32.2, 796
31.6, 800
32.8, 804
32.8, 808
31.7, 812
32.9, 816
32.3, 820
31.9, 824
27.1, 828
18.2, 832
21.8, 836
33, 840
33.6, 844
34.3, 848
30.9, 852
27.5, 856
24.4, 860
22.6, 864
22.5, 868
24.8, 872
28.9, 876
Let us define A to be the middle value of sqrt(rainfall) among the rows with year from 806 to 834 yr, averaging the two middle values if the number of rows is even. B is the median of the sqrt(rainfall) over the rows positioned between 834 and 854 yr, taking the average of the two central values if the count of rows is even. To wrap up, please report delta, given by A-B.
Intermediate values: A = 5.65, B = 5.745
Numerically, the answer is -0.10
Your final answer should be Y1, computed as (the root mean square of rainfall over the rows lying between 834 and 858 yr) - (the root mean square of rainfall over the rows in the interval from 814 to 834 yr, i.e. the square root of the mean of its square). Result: 1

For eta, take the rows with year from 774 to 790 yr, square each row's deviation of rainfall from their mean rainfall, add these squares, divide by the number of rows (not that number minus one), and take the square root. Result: 1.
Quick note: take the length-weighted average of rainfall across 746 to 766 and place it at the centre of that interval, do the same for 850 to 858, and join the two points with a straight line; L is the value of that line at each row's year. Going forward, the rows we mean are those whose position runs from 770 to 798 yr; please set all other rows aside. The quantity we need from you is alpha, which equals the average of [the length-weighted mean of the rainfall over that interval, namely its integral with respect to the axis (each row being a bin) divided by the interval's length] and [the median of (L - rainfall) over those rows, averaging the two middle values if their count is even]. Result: 16.2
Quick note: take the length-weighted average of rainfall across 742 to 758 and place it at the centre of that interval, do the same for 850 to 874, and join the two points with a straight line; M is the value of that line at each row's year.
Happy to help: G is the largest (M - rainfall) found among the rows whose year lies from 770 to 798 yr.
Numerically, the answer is 1.2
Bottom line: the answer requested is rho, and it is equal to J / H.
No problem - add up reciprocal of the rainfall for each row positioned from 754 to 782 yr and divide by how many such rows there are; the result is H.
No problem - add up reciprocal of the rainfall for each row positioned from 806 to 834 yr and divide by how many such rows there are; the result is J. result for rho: 1.2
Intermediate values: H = 0.0301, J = 0.035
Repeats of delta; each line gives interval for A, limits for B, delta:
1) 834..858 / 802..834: -0.01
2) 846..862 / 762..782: -0.39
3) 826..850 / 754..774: -0.32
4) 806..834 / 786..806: -0.03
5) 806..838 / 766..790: -0.06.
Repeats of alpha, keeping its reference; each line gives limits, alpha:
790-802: 16.1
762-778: 16.8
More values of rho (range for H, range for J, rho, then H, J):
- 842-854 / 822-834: 1.3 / 0.0304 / 0.041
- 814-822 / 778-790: 1.0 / 0.0307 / 0.032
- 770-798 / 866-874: 1.4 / 0.0312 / 0.042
